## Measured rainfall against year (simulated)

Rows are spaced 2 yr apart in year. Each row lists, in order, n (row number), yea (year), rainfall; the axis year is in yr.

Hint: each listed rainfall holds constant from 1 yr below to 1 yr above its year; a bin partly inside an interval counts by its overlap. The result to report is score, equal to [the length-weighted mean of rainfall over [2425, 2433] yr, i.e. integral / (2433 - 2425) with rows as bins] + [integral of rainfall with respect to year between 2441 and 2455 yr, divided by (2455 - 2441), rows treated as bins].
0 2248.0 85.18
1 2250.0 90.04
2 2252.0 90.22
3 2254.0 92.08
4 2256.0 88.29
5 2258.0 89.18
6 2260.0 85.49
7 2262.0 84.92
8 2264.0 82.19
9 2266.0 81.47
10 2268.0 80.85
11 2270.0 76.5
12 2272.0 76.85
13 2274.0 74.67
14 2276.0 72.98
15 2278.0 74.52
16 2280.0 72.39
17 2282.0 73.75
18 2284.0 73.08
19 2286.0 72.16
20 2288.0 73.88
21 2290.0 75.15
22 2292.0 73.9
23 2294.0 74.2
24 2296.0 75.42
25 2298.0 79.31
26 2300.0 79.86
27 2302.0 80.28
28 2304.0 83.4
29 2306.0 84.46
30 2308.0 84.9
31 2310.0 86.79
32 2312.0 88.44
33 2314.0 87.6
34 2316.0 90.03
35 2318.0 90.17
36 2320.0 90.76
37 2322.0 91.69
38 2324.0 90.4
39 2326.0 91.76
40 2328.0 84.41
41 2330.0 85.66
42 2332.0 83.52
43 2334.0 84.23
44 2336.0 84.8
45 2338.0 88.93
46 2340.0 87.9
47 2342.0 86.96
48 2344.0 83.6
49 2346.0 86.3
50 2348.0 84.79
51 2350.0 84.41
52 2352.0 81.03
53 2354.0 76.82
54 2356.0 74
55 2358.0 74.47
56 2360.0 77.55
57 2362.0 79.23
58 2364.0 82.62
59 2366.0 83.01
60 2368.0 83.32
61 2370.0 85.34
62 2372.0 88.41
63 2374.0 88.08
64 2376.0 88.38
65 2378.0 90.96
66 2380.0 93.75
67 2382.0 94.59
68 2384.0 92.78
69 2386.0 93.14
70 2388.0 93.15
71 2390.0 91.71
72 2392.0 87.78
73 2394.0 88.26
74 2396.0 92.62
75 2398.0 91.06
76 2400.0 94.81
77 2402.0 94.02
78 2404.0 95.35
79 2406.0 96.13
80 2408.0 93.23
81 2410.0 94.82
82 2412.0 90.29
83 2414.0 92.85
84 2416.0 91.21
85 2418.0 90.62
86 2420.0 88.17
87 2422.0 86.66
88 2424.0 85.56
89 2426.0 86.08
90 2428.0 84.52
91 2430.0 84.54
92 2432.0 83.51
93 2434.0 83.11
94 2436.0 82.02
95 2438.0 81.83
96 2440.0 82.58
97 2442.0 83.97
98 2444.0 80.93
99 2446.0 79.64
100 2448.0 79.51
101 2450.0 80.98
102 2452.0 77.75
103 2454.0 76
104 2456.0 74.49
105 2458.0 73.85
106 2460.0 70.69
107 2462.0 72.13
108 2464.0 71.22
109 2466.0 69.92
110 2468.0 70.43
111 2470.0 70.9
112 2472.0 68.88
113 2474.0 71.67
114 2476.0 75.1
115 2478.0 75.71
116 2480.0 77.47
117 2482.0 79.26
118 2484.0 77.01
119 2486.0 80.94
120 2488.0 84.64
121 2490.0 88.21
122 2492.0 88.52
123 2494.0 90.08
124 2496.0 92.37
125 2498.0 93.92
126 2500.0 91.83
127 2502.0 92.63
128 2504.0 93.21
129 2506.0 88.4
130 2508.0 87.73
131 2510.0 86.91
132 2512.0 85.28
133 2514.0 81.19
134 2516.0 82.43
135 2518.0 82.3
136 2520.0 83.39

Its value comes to 164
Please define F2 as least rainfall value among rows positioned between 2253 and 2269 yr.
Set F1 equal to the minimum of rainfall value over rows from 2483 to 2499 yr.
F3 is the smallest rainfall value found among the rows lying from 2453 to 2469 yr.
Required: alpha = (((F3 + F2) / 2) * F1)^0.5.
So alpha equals 76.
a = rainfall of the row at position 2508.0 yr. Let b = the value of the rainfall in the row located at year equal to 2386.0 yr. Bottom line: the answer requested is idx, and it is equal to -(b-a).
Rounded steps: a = 87.73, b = 93.14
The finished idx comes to -5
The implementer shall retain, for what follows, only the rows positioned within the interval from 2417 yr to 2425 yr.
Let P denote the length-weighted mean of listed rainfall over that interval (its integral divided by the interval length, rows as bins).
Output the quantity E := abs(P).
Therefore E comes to 88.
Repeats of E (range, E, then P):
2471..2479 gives 73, 72.8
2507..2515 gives 85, 85.3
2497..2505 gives 93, 92.9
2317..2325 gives 91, 90.8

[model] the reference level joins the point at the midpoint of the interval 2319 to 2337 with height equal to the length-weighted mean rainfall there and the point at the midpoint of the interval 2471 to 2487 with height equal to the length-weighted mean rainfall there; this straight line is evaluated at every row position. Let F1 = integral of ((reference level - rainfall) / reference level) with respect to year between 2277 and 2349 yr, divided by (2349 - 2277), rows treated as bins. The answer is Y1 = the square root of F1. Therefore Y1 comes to 0.25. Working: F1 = 0.06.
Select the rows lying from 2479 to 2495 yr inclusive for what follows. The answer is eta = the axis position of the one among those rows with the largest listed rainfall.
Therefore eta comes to 2494.0 yr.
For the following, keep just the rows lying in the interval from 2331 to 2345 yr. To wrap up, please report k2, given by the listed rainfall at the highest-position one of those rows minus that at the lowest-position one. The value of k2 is 0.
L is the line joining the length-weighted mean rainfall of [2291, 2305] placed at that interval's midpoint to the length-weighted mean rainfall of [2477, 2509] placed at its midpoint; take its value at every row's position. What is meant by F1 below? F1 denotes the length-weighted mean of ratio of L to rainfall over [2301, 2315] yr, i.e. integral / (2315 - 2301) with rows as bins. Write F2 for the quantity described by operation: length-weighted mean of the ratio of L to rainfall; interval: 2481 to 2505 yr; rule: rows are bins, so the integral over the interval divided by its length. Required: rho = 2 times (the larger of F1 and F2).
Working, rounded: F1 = 0.92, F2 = 0.99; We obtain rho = 1.98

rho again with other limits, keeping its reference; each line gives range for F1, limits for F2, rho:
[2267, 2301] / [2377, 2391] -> 2.06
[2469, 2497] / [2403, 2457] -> 2.16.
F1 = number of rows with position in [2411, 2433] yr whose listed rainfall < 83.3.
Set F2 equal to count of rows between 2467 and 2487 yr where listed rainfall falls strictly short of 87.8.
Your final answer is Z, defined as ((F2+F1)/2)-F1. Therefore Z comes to 5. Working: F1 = 0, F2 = 10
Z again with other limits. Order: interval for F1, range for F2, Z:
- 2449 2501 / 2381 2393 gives -9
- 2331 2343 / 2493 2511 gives 1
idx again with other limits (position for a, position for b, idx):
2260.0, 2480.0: 8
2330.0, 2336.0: 1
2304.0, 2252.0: -7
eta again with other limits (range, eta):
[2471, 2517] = 2498.0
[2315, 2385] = 2382.0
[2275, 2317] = 2316.0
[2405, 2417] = 2406.0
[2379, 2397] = 2382.0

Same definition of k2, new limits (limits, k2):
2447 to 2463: -7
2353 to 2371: 9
